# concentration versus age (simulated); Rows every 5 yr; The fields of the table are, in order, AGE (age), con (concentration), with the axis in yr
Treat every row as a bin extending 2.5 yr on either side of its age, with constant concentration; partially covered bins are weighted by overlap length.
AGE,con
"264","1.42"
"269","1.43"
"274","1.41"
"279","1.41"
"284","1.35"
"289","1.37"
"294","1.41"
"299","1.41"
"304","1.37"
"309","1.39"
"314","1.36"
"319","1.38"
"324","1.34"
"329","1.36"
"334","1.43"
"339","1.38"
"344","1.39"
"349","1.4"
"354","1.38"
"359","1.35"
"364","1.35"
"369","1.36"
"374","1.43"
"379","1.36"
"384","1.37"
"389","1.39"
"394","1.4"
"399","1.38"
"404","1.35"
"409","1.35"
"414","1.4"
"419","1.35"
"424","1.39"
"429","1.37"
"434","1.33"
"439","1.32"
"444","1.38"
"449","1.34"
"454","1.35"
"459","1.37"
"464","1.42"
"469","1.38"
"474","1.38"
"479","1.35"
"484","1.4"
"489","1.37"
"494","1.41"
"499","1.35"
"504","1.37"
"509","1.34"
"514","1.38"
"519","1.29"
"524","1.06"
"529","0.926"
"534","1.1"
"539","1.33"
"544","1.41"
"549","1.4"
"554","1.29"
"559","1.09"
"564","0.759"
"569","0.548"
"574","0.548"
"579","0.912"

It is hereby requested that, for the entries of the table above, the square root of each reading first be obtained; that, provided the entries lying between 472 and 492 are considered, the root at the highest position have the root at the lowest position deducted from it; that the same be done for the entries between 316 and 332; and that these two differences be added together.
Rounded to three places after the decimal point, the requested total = -0.013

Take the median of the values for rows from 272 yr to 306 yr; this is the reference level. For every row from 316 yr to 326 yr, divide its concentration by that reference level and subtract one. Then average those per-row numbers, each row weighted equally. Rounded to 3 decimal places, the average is -0.035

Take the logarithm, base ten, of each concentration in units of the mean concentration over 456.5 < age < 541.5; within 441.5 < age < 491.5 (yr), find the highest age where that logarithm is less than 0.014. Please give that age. 479 yr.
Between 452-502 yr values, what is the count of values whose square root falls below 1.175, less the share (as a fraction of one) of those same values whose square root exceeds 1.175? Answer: 6.7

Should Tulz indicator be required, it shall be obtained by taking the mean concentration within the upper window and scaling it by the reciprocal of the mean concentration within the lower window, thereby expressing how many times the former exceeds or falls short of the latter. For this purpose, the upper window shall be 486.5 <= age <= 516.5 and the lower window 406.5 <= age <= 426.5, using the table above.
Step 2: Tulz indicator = 1.00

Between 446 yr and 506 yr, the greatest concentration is 1.42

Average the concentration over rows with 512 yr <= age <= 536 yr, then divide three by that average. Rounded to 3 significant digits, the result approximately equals 2.61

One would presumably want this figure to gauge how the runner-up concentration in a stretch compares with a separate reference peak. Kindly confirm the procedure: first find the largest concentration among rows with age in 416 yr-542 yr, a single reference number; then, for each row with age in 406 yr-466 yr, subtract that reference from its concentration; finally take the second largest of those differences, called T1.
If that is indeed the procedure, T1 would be -0.020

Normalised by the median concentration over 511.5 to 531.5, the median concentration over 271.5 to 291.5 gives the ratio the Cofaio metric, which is 1.18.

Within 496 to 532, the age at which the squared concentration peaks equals 514 yr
